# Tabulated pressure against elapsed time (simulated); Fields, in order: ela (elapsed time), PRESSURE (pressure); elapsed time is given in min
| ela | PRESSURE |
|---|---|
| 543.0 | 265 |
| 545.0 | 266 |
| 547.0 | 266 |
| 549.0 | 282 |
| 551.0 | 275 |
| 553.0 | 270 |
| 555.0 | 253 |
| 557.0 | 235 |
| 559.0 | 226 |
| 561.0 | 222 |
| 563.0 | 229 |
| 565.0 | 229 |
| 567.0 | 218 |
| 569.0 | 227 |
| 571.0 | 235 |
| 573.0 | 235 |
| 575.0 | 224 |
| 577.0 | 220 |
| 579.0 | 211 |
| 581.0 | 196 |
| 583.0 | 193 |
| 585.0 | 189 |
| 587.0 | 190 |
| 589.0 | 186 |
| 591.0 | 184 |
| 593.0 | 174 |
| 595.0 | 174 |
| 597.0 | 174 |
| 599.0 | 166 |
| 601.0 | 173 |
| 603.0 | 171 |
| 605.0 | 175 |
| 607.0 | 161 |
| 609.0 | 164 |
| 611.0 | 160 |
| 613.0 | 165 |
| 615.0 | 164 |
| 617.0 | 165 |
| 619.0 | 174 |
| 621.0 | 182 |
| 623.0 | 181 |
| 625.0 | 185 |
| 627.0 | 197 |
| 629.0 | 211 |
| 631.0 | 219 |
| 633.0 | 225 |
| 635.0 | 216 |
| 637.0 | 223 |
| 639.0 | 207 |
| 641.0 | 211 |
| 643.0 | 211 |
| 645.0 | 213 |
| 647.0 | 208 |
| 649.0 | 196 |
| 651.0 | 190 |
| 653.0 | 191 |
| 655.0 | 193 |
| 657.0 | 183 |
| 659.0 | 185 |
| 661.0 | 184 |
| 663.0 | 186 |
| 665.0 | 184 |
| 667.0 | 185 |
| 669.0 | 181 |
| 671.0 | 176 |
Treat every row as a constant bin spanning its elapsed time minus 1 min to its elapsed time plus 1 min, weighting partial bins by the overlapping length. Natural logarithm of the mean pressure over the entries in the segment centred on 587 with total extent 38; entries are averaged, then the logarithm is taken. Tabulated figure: 5.27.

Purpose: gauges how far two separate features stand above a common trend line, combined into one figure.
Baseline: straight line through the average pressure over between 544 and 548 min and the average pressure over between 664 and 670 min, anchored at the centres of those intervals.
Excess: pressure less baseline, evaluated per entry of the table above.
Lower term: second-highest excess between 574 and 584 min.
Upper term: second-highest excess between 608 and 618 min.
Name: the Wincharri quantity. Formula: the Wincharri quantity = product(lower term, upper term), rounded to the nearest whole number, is 1362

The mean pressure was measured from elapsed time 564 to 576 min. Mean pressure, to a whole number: 228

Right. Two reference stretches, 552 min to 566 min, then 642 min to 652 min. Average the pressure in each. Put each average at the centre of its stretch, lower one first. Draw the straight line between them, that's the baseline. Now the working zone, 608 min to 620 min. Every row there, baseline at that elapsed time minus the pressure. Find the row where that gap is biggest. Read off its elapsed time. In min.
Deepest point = 611.0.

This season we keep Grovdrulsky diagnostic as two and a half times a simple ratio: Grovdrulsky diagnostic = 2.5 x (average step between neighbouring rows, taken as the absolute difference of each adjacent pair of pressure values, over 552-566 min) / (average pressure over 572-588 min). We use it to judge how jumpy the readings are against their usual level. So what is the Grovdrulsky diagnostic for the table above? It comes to 0.11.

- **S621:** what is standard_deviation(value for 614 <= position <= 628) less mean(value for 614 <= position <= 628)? -167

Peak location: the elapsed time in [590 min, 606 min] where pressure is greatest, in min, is 591.0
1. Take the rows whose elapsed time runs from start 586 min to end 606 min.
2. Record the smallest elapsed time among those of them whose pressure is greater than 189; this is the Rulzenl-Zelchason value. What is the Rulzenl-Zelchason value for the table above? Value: 587.0 min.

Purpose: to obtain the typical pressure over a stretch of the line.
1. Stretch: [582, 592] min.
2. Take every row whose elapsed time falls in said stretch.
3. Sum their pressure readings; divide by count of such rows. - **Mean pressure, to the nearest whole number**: 188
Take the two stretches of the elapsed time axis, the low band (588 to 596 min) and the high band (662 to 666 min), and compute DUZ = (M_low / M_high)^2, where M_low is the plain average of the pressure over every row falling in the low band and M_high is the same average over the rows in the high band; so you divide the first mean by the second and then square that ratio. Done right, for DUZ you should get 0.94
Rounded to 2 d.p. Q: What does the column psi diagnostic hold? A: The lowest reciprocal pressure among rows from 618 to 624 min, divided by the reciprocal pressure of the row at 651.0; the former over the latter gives 1.04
